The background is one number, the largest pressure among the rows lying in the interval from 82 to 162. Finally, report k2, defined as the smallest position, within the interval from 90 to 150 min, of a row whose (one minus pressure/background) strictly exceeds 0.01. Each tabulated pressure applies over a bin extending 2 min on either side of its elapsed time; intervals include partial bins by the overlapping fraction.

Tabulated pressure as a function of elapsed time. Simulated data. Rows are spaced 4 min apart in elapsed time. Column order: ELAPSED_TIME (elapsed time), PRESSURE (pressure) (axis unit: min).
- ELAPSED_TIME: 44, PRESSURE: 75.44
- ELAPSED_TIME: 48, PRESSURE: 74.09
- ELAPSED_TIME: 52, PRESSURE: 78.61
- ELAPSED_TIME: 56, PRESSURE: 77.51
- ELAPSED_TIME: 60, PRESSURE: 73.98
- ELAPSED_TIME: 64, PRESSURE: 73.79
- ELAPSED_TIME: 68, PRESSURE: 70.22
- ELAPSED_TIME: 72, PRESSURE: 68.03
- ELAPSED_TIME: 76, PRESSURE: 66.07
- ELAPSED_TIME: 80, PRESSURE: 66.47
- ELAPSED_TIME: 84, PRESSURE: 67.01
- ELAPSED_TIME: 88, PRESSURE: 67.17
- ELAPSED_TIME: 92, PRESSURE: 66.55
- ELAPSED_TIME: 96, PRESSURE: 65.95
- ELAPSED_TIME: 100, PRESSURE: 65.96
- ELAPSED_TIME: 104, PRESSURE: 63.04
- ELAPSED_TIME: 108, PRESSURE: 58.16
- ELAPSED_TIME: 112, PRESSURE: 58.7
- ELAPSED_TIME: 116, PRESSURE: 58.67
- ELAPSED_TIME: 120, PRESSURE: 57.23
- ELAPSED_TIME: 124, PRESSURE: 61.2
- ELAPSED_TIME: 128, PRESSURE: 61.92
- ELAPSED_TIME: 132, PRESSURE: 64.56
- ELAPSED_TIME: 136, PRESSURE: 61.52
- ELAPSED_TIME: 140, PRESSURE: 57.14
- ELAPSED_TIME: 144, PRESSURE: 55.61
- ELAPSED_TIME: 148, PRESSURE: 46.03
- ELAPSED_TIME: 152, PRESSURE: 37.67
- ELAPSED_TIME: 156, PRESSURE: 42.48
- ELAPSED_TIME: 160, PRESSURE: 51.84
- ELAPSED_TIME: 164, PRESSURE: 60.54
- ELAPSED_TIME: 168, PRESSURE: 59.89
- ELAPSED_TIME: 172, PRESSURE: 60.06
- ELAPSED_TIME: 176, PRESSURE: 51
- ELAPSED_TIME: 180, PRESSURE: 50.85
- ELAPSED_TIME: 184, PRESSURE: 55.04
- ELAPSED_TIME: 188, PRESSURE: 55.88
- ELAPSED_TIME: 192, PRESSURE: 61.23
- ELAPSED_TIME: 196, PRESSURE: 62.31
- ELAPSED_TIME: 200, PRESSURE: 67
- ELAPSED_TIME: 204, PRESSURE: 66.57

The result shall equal 96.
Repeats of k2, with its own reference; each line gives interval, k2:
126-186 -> 128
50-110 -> 76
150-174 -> 152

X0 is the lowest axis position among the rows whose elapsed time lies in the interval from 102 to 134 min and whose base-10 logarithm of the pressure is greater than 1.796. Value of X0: 104 min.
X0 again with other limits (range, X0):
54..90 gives 56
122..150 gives 132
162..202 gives 200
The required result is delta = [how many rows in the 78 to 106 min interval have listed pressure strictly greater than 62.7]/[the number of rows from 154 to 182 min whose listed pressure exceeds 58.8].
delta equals 2.3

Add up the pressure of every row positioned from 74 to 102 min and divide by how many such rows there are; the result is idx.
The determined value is 66.5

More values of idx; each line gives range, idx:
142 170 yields 50.6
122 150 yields 58.3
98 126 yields 60.4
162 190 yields 56.2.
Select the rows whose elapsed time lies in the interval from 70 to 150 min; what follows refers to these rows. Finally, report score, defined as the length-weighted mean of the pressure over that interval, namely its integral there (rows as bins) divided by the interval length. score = 62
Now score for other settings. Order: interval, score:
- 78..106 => 66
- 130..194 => 54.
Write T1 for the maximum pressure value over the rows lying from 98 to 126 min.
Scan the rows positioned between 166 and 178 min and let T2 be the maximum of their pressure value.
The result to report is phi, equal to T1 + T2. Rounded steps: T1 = 65.96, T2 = 60.06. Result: 126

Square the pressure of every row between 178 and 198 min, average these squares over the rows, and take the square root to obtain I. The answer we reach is 57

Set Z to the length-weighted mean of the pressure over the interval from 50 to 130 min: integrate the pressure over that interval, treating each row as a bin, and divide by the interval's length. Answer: 66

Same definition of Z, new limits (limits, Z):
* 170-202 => 58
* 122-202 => 56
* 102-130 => 60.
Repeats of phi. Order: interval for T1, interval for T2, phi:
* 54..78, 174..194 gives 139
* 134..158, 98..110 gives 127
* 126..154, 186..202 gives 132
